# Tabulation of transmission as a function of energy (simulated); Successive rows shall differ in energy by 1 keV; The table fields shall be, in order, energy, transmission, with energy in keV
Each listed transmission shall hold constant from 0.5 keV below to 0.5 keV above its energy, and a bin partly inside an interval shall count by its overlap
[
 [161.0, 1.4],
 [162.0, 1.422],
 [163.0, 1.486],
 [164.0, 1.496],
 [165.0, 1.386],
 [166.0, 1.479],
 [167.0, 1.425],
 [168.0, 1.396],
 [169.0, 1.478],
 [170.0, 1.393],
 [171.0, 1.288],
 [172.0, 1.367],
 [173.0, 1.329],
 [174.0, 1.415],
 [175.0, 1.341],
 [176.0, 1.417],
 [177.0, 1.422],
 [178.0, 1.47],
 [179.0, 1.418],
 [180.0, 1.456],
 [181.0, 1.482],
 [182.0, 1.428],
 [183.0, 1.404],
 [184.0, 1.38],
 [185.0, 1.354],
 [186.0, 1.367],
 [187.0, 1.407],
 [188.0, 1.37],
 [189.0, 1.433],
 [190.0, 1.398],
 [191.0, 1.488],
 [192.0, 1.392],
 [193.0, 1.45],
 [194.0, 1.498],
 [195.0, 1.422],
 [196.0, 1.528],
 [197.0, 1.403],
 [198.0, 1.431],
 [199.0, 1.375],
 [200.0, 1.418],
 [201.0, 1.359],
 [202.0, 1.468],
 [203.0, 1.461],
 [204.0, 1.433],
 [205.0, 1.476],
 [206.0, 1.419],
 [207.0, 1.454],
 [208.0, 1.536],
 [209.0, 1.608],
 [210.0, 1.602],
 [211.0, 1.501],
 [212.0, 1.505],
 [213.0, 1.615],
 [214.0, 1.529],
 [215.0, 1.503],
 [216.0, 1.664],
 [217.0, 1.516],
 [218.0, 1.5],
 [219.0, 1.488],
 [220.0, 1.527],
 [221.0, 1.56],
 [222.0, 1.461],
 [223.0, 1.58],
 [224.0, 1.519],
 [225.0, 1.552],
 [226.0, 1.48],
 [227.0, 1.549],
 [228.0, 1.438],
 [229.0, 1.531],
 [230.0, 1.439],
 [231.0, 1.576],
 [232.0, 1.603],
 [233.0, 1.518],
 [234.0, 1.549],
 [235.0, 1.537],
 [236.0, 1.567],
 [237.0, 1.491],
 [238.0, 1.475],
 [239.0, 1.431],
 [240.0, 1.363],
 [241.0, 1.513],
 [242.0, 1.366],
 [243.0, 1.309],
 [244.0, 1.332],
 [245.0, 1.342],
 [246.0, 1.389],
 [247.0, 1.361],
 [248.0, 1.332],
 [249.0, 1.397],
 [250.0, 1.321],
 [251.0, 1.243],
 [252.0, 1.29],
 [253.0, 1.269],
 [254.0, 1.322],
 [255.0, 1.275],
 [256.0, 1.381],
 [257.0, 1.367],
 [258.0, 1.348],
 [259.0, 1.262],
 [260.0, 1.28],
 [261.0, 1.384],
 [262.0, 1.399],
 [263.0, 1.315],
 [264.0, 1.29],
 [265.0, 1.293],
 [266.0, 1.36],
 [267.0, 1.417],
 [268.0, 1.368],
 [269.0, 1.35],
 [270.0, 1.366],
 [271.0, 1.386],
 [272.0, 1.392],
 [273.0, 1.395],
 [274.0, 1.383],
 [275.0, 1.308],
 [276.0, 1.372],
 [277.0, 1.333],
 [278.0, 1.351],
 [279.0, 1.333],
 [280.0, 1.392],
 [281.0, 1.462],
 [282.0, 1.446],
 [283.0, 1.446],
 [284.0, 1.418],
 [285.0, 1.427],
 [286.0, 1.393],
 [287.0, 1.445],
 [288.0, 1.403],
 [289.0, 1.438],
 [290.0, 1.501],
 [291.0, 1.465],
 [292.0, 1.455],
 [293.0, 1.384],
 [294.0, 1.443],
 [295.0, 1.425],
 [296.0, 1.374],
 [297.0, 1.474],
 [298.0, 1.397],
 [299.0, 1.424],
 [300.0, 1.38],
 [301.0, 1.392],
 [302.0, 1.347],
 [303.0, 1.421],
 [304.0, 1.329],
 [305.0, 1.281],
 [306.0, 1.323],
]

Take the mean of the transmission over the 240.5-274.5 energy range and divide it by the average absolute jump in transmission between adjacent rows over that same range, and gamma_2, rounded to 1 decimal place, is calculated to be 30.7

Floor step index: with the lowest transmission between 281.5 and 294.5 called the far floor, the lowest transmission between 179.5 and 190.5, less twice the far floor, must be -1.41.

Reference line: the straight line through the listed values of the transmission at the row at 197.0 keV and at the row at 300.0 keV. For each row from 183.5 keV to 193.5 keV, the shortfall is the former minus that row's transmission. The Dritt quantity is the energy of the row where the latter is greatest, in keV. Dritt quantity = 185.0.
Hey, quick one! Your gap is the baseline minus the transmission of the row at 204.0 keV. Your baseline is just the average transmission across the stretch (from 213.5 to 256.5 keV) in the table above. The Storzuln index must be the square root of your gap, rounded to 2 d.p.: 0.13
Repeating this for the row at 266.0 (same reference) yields 0.30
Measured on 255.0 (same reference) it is 0.42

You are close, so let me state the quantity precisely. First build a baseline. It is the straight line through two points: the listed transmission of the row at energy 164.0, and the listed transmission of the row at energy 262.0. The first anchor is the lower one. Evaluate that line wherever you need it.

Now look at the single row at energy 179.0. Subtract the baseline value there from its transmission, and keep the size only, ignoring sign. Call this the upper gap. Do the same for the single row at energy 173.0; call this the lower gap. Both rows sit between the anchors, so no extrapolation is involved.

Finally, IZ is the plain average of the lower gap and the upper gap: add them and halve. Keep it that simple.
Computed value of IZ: 0.111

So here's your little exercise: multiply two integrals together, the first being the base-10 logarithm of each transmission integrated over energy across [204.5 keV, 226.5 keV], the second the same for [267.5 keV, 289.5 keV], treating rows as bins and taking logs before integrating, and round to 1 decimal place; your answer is 12.7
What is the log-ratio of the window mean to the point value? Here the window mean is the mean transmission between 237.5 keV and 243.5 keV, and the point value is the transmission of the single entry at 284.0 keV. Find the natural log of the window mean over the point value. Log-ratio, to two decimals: -0.01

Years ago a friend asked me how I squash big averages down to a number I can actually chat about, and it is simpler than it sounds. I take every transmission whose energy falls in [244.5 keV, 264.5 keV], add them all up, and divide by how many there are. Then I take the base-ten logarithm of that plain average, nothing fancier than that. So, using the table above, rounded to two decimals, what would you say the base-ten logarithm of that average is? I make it 0.12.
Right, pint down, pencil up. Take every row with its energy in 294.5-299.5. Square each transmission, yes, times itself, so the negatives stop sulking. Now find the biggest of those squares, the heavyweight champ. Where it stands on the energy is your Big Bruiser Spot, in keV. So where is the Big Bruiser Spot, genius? 297.0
